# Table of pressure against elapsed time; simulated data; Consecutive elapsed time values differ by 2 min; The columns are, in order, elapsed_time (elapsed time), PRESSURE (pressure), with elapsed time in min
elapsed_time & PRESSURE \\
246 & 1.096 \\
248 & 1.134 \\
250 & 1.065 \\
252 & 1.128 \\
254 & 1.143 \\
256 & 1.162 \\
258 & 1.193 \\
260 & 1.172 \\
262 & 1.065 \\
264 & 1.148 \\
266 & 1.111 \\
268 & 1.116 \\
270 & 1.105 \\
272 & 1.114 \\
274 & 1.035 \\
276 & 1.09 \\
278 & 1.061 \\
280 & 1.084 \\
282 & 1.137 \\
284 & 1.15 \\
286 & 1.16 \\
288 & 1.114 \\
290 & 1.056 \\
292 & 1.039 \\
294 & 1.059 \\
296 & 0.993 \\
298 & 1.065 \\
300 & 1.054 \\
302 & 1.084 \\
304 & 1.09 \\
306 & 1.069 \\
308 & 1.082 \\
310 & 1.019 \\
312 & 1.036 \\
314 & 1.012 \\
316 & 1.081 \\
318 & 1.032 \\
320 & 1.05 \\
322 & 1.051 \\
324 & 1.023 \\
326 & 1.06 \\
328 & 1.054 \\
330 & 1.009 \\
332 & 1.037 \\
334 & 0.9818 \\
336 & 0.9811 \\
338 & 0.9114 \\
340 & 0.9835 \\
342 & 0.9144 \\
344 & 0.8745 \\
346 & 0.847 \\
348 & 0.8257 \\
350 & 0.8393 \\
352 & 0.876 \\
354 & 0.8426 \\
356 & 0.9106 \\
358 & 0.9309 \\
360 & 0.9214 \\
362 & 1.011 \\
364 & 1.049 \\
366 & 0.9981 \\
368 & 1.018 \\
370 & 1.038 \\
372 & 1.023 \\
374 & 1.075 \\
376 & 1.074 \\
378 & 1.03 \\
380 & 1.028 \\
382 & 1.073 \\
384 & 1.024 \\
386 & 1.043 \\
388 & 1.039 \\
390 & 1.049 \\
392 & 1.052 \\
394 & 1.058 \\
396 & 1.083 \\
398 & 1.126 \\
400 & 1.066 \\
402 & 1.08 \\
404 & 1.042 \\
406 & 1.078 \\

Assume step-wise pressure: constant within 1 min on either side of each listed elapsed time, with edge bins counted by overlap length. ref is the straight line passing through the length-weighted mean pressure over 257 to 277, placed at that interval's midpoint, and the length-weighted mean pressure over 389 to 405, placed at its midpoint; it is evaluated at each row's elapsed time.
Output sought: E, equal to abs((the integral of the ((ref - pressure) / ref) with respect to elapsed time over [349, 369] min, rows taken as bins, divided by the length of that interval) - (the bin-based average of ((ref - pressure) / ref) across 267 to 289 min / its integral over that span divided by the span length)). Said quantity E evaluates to 0.128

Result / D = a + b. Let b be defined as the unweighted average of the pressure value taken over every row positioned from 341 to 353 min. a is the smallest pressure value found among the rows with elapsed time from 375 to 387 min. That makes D 1.89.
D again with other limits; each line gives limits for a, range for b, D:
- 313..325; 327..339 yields 2.01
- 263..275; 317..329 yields 2.08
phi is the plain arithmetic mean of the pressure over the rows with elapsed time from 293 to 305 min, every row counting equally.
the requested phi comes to 1.06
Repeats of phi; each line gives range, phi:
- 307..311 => 1.05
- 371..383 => 1.05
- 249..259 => 1.14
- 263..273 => 1.12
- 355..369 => 0.98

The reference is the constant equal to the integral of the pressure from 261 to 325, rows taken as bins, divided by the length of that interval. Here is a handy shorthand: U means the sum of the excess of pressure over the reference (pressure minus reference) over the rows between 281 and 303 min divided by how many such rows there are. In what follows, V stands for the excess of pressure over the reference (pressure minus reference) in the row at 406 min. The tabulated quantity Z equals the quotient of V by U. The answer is 0.4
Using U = 0.008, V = 0.00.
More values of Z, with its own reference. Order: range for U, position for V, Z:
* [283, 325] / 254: -5.8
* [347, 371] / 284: -0.6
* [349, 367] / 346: 1.6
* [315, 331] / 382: 0.1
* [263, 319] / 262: -2.4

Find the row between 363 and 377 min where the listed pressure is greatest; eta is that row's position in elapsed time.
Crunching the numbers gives 374 min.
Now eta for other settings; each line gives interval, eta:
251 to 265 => 258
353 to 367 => 364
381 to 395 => 382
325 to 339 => 326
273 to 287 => 286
